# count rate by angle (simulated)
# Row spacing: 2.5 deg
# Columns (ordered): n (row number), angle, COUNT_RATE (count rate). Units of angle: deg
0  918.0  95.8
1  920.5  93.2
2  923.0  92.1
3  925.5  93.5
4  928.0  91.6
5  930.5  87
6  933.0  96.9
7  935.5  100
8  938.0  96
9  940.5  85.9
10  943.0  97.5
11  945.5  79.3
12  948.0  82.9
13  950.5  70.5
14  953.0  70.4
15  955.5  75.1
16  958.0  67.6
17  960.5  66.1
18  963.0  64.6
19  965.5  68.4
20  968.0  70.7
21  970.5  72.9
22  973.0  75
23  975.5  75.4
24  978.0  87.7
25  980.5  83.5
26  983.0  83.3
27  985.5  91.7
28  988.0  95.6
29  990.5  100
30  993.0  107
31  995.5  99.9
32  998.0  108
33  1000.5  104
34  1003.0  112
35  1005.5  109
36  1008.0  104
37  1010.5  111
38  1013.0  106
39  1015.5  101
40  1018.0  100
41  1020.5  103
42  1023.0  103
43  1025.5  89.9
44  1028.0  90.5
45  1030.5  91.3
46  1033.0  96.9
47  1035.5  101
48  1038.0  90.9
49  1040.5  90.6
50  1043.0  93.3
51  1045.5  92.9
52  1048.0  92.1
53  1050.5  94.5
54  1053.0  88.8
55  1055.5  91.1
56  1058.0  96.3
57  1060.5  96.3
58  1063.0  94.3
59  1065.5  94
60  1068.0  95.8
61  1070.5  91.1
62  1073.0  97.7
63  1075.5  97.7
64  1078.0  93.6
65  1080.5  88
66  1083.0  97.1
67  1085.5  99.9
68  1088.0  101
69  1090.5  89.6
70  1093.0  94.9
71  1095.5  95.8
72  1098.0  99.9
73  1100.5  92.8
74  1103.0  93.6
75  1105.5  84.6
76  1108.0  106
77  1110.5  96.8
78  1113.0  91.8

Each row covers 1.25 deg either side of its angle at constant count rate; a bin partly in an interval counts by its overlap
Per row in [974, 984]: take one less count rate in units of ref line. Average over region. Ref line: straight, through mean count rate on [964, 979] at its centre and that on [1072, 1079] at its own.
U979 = -0.08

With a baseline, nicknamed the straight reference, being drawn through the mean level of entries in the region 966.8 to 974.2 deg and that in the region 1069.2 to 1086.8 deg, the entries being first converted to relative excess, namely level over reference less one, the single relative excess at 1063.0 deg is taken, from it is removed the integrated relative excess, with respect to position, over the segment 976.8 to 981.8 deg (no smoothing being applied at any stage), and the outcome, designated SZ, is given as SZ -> -0.7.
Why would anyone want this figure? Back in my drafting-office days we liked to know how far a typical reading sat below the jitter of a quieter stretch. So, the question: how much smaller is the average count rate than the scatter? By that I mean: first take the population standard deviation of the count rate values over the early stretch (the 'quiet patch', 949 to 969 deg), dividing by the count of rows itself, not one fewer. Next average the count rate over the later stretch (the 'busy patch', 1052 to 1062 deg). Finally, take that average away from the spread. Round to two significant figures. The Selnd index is -90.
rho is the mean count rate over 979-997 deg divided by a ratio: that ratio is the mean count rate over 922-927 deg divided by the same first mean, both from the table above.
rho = 96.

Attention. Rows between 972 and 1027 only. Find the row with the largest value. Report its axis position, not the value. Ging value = 1003.0 deg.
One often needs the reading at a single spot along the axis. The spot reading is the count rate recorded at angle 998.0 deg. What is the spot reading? 108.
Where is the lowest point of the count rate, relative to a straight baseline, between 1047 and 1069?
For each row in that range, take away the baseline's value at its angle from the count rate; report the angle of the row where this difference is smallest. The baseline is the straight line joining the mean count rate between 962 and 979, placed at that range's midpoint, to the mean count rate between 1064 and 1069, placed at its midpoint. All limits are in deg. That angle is 1053.0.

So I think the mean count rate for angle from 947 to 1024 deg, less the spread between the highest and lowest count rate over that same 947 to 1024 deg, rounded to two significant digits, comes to 42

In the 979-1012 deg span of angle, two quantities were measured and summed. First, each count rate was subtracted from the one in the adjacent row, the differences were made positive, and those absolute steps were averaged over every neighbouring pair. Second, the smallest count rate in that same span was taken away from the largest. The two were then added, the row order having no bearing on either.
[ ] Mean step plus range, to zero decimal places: 34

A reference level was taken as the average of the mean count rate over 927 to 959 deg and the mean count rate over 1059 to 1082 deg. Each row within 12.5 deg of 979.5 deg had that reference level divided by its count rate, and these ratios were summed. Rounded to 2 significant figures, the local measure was 11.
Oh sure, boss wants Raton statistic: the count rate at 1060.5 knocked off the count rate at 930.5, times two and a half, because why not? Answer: -23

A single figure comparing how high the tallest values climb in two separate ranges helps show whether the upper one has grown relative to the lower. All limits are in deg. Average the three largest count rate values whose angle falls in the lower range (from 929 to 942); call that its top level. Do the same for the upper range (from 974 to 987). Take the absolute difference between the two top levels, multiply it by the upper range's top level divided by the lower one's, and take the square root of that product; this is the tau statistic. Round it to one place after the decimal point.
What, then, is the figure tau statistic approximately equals 3.0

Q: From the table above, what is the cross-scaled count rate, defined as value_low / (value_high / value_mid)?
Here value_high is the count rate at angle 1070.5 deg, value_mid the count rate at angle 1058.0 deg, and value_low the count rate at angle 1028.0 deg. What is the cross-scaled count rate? 96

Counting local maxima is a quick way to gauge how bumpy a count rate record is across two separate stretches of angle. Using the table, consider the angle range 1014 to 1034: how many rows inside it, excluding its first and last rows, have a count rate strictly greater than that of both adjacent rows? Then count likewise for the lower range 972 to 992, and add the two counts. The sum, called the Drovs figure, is 1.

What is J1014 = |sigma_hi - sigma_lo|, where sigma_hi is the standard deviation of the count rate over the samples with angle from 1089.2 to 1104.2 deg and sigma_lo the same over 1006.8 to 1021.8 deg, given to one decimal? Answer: 0.5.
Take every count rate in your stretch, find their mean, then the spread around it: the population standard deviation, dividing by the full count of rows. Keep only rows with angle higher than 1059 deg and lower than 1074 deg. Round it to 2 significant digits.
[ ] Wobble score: 2.1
